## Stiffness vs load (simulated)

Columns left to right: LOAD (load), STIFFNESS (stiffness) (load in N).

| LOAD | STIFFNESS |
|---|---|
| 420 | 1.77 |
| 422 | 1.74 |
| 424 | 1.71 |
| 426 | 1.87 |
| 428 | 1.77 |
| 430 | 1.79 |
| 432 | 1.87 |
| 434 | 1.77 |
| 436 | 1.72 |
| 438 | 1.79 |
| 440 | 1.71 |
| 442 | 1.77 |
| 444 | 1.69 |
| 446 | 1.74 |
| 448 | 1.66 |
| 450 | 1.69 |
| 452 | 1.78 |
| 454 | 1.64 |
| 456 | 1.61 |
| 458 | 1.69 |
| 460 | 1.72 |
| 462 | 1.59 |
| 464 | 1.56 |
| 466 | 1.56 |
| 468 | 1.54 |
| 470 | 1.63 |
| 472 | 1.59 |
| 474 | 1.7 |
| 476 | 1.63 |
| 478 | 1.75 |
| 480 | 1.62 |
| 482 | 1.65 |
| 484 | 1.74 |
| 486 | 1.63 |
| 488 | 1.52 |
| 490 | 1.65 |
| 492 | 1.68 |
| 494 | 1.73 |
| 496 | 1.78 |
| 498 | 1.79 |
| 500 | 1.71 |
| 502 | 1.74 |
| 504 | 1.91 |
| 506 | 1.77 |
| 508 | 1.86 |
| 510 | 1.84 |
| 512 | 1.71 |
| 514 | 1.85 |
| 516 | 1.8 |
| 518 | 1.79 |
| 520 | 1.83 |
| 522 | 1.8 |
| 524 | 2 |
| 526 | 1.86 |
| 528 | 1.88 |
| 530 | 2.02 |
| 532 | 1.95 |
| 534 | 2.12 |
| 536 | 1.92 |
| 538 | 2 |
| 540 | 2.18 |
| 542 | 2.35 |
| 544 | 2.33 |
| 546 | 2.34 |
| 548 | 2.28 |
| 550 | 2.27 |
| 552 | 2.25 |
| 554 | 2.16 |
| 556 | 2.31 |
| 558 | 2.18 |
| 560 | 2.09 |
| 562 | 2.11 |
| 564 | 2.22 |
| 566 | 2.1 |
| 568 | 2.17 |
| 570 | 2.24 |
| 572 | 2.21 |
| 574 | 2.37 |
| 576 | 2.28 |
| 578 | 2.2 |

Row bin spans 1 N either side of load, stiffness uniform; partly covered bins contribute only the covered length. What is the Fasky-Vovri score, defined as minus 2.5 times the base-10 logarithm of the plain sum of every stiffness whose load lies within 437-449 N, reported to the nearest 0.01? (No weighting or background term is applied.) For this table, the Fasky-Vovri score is -2.54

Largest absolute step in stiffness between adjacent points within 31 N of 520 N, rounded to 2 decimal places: 0.20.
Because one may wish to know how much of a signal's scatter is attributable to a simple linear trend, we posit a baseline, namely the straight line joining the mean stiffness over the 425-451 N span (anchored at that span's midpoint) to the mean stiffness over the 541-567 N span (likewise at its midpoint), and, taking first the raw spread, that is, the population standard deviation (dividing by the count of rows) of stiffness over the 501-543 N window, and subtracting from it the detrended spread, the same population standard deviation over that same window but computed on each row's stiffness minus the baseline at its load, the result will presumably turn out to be 0.03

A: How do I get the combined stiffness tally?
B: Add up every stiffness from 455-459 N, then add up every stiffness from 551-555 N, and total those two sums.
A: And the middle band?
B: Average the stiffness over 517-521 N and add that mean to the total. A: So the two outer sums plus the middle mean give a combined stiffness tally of 9.5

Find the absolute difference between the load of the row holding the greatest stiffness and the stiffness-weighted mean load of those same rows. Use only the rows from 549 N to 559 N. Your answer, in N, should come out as 2.0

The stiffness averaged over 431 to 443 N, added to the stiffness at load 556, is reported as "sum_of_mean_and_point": 4.1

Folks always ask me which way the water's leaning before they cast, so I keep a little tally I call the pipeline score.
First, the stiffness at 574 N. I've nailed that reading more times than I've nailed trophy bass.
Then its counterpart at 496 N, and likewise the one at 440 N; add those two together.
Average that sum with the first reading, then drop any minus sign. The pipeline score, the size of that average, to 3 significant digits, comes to 2.93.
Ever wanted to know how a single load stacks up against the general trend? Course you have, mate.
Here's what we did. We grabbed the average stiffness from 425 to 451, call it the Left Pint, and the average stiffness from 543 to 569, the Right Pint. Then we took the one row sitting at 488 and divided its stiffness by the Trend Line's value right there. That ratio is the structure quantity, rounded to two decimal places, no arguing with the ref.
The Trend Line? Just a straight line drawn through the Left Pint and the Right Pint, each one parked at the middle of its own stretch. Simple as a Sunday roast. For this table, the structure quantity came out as 0.78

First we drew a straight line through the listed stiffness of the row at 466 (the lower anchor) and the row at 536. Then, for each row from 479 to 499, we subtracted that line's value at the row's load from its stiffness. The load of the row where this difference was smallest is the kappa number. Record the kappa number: 488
